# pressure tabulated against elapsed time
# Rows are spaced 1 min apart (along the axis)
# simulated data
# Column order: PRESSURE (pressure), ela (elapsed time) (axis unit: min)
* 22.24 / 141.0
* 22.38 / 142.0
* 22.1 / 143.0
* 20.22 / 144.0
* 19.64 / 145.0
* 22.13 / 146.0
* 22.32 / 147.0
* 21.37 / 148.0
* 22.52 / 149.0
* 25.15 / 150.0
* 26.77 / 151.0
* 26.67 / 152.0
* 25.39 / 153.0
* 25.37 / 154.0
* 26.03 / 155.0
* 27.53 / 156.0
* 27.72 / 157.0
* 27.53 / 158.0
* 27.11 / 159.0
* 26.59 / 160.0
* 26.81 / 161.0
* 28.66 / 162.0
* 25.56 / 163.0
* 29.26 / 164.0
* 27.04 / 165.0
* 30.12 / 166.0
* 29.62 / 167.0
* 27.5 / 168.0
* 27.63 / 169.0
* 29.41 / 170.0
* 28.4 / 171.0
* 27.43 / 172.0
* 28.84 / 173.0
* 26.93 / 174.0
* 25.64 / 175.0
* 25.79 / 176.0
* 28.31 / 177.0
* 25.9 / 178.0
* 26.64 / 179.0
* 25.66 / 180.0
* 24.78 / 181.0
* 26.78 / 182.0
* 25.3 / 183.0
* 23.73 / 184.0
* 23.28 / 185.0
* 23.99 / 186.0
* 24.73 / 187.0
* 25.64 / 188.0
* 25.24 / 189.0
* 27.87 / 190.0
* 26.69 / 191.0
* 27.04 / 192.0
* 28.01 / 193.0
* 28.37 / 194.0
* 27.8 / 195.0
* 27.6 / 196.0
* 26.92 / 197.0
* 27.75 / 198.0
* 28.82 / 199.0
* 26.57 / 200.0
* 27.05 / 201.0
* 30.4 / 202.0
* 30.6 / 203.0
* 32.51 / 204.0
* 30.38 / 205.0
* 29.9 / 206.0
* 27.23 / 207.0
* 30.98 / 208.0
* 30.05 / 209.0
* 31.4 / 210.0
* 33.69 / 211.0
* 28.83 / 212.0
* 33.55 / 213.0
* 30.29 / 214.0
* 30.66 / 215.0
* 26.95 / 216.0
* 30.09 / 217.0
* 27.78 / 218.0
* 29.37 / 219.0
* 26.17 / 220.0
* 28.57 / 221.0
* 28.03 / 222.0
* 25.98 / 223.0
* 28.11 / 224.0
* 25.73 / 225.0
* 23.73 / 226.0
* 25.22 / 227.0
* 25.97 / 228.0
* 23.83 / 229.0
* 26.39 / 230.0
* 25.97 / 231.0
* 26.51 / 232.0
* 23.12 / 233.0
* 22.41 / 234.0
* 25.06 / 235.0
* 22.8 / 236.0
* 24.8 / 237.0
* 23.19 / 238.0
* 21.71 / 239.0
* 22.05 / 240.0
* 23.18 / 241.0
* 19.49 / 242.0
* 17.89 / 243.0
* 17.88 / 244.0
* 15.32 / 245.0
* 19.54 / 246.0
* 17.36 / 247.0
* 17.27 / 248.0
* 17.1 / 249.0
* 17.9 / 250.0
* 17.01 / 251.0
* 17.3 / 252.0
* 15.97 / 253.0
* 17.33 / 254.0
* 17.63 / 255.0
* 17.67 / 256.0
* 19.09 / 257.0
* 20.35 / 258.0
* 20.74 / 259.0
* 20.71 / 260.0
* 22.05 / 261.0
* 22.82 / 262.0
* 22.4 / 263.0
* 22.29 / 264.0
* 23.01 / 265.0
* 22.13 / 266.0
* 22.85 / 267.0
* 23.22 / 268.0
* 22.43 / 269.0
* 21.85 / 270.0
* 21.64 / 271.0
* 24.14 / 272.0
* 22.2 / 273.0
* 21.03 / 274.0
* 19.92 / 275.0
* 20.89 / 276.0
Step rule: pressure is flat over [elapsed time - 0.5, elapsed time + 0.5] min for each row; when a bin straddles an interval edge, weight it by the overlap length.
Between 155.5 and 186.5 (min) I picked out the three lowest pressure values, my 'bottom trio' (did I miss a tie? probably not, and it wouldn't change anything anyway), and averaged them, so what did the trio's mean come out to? 23.7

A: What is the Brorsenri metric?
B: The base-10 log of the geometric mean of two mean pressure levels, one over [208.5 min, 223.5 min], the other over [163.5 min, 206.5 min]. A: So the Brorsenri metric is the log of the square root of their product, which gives 1.45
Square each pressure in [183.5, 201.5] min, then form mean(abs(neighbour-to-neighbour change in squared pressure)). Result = 46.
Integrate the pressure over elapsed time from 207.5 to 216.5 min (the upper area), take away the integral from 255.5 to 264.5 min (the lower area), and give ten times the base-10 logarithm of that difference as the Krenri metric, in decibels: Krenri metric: 19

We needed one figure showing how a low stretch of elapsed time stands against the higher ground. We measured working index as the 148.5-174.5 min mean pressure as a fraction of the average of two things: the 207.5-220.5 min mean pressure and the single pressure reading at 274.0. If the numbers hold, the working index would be 1.07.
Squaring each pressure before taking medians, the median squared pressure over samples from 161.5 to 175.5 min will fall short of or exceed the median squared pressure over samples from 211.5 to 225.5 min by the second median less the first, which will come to 18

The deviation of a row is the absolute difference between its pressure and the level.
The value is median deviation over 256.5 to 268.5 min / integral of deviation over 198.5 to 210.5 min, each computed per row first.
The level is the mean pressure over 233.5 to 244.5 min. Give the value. 0.01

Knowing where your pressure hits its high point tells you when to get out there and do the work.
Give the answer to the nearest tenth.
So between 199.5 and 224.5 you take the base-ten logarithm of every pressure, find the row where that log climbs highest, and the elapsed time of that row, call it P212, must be 211.0 min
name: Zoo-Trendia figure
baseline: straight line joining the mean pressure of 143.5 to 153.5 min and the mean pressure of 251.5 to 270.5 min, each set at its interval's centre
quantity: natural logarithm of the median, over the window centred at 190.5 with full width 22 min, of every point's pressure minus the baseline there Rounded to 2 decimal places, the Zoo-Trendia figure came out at 1.50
